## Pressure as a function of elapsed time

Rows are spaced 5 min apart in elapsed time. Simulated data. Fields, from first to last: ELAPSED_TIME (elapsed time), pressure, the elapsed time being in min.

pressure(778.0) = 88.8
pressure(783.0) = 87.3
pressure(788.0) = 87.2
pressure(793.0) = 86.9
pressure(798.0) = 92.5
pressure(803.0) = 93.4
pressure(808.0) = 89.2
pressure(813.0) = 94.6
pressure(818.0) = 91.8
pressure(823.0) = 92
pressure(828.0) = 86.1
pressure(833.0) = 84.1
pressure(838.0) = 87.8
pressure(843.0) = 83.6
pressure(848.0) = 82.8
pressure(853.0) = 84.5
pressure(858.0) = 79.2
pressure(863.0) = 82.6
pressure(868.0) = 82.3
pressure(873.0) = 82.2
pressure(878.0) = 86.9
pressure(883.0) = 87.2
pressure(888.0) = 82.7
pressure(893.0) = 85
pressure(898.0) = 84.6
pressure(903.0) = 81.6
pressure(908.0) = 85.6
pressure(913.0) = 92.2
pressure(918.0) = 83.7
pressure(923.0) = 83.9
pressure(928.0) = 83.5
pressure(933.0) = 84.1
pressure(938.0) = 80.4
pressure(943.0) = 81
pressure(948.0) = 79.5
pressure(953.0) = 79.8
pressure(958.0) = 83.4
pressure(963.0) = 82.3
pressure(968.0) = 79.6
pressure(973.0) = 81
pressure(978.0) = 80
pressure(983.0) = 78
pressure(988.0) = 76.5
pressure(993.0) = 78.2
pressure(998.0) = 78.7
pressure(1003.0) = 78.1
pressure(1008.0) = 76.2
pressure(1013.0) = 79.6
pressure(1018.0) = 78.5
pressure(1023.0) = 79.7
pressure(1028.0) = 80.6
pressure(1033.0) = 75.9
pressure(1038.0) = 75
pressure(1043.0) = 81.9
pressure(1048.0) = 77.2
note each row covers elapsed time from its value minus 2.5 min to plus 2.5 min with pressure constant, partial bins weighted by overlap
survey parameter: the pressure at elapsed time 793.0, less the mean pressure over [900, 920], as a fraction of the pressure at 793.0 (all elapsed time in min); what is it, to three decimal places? 0.013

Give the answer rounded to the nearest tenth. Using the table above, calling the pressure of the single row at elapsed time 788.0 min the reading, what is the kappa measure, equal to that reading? 87.2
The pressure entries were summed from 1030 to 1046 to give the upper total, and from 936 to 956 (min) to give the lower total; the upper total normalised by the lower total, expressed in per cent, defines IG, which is 73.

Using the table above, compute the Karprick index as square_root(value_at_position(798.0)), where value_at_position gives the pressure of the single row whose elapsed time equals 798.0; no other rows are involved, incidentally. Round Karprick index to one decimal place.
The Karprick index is 9.6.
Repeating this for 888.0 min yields 9.1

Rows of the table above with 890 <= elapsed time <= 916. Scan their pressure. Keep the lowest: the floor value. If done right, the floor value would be 81.6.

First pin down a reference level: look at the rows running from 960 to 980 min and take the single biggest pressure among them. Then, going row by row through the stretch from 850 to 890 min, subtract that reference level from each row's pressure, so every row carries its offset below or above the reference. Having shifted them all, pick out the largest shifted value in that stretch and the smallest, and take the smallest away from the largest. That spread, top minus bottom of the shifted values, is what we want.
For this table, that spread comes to 8.0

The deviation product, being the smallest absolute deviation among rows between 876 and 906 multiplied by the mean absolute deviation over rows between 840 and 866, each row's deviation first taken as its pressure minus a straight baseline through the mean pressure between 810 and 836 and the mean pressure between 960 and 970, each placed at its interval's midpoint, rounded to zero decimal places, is 2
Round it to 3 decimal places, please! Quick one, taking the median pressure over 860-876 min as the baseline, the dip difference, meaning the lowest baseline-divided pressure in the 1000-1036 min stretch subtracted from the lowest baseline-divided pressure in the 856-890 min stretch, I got 0.040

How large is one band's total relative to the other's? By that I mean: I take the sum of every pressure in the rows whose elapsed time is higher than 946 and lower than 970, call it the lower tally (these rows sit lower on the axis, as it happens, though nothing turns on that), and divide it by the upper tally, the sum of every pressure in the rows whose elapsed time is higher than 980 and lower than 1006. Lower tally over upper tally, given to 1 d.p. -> 1.0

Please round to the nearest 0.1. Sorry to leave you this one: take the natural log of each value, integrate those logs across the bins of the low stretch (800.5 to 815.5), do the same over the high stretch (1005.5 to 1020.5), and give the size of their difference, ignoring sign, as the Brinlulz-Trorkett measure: 2.5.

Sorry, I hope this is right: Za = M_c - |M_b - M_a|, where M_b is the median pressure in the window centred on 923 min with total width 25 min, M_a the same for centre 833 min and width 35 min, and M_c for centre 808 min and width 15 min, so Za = 91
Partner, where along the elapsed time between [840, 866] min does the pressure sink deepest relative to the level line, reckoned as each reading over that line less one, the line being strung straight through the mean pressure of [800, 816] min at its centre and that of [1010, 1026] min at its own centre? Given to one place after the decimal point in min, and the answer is 858.0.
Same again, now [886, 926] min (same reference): 903.0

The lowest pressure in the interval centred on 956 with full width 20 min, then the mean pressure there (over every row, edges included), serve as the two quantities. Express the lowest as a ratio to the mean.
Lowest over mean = 0.978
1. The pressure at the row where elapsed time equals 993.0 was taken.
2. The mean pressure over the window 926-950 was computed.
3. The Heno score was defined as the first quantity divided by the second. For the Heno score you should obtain 0.96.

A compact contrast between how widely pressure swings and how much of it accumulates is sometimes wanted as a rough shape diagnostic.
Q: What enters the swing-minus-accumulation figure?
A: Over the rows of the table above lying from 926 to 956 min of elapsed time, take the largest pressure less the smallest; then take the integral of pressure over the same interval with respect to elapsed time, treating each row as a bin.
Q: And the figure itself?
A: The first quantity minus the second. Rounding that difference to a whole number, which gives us -2437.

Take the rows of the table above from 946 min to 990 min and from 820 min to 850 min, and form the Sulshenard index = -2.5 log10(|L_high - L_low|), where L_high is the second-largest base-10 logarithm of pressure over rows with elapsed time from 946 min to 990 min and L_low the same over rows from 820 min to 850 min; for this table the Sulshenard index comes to 3.9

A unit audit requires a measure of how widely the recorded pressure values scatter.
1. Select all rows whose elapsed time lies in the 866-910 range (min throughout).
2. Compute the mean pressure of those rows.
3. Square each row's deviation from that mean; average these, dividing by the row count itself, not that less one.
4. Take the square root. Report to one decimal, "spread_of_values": 2.0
